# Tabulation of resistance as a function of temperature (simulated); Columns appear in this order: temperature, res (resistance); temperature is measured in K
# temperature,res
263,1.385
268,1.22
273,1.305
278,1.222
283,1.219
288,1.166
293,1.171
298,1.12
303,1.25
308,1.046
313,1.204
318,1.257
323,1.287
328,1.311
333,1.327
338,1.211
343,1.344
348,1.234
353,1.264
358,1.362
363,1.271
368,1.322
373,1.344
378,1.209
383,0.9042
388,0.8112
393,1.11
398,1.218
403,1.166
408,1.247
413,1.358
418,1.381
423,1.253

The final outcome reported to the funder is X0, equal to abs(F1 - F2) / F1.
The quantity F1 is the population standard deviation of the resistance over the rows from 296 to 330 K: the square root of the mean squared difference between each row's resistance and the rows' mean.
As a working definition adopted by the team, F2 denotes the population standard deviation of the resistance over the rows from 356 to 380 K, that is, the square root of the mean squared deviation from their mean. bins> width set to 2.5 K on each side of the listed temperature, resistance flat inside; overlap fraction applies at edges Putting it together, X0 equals 0.37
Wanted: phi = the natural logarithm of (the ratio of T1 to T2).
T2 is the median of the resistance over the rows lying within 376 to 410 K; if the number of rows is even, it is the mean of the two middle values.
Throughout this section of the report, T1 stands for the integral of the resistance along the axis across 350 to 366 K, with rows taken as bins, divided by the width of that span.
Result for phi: 0.11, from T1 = 1.30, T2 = 1.17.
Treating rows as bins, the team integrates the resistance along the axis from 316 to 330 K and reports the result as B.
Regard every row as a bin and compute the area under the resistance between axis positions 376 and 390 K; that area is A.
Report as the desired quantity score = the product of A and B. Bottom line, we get 245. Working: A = 14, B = 18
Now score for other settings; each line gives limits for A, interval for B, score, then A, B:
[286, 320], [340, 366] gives 1341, 40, 34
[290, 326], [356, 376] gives 1134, 43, 26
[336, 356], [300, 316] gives 474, 25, 19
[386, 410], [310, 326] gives 532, 27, 20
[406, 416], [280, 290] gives 156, 13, 12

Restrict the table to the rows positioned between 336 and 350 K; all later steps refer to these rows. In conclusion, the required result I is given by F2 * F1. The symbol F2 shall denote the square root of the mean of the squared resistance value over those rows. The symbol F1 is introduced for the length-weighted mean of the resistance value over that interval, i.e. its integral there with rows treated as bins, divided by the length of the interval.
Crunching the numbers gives 1.60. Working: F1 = 1.27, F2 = 1.26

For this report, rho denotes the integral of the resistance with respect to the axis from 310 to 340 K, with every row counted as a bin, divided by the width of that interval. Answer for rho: 1.26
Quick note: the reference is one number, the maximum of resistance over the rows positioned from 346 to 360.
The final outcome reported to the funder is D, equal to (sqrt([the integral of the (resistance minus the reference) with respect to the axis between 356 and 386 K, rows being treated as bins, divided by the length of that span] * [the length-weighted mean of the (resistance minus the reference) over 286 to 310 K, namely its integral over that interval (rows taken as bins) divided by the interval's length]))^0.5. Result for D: 0.41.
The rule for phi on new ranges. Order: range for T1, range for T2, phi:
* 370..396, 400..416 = -0.14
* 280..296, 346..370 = -0.07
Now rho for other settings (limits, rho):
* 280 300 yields 1.17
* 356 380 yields 1.30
